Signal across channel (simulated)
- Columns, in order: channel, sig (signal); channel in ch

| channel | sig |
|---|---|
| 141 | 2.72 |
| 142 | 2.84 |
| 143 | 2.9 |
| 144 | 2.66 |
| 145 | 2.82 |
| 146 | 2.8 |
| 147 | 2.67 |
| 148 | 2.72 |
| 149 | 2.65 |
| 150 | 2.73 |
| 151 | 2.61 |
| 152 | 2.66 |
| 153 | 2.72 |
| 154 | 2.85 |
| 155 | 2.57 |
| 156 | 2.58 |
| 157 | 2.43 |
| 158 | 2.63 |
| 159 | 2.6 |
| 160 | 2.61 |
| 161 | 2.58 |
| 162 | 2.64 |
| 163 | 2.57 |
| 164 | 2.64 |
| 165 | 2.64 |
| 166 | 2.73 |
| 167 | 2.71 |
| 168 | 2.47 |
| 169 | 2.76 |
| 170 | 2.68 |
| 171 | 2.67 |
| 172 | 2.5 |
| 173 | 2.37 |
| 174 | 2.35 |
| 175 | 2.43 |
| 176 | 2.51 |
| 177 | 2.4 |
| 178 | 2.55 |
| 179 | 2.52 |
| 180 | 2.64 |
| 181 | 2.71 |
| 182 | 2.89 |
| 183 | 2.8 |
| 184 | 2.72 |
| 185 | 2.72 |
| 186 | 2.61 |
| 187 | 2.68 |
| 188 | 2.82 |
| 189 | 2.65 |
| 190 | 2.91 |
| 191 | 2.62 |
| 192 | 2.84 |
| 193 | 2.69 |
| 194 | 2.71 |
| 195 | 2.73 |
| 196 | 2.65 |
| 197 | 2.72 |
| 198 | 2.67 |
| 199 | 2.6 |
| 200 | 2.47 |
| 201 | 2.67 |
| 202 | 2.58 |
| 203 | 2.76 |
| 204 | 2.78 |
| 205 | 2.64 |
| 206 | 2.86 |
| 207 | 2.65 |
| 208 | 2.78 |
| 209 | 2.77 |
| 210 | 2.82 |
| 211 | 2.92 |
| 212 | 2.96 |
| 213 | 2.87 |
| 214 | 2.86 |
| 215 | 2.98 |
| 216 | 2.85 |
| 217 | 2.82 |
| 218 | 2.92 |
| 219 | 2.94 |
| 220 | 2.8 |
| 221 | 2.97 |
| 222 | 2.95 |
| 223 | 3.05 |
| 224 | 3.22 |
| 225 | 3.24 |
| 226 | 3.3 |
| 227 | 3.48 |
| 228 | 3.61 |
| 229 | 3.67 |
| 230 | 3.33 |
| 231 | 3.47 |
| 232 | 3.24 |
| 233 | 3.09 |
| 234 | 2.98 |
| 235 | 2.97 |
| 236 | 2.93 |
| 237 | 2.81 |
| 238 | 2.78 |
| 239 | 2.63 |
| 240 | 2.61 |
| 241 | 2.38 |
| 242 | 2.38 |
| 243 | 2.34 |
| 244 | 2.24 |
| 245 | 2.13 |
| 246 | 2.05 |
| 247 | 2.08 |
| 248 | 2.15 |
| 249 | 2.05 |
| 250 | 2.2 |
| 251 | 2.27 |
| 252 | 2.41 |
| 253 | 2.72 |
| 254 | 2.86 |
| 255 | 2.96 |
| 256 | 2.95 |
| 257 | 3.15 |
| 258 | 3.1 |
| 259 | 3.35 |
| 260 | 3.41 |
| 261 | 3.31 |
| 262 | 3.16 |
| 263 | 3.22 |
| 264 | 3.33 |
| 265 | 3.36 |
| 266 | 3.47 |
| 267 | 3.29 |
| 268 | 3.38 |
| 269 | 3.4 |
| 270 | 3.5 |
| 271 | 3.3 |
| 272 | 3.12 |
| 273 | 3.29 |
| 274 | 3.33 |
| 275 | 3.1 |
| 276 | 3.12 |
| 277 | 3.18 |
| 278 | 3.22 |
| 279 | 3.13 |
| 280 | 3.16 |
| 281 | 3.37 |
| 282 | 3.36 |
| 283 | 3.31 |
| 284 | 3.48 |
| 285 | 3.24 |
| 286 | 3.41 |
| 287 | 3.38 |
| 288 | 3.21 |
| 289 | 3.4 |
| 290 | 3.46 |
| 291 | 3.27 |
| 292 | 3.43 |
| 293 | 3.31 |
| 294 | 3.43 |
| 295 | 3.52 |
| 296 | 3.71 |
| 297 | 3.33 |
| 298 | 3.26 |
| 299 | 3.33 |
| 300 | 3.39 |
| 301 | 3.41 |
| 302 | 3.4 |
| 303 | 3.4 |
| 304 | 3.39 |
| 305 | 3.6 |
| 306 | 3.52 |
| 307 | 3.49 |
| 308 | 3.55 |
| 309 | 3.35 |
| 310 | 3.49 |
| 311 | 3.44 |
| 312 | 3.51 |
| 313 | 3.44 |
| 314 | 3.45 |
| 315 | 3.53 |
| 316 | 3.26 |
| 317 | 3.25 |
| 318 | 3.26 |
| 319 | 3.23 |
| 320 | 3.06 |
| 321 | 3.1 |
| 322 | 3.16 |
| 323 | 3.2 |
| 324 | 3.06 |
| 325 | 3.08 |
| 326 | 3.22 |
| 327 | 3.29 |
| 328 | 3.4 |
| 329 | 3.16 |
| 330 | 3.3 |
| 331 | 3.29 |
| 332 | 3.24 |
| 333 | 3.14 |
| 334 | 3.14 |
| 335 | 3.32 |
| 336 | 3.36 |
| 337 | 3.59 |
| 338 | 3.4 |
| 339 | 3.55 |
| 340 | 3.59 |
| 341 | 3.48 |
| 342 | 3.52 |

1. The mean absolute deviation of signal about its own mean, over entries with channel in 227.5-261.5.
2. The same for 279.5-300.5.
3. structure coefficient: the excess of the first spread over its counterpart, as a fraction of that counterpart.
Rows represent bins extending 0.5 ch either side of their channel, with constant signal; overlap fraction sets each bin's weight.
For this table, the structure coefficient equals 3.8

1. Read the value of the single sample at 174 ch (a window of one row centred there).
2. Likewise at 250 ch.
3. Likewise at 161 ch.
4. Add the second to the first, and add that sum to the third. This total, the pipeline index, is 7.1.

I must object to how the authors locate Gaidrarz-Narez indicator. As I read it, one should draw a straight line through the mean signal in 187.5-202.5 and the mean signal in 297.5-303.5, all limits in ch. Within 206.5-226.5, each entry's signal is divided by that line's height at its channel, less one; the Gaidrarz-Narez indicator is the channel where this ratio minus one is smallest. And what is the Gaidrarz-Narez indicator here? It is 207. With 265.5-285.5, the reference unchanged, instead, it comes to 275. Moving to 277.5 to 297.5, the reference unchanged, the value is 279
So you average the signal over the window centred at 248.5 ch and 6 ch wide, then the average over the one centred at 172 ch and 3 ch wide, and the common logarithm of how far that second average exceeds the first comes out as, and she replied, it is -0.42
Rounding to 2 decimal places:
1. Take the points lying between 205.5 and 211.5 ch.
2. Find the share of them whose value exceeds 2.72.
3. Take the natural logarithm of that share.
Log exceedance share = -0.18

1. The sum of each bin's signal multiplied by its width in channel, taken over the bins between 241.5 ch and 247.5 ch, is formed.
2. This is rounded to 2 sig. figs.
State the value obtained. 13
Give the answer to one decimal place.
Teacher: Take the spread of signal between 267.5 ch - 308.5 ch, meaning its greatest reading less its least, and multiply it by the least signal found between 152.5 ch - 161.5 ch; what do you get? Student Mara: 1.5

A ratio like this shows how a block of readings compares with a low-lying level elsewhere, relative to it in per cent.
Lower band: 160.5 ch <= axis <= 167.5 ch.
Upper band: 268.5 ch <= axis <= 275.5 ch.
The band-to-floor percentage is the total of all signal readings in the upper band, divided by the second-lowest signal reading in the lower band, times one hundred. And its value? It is 893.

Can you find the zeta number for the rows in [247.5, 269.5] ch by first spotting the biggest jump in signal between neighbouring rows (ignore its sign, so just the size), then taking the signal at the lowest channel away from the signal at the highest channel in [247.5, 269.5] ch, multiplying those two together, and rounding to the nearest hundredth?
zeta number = 0.39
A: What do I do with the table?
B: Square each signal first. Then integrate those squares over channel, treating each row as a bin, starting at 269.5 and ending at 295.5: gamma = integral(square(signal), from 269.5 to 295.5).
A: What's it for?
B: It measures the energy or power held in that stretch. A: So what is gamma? 285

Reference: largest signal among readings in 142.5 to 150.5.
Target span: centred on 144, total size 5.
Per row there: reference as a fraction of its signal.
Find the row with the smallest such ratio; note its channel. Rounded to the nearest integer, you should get 143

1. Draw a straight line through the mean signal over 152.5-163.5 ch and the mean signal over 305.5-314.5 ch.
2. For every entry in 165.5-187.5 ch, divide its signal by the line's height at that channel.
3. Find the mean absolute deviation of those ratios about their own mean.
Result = 0.045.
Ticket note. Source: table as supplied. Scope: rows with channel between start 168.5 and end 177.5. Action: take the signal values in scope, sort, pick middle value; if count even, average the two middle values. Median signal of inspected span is 2.50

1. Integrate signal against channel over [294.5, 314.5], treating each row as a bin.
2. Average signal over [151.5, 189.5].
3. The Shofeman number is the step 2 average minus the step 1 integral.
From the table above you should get -66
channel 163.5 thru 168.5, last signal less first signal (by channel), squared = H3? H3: 0.029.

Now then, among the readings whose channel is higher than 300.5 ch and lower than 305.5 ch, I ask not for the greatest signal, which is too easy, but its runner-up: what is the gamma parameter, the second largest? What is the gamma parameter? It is 3.41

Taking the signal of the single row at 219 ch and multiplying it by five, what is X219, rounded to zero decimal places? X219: 15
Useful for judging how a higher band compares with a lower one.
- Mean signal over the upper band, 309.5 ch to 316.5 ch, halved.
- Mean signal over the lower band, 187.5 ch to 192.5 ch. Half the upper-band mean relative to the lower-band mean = 0.62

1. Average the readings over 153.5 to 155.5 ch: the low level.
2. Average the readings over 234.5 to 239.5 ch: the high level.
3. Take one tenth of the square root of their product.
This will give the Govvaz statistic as 0.28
